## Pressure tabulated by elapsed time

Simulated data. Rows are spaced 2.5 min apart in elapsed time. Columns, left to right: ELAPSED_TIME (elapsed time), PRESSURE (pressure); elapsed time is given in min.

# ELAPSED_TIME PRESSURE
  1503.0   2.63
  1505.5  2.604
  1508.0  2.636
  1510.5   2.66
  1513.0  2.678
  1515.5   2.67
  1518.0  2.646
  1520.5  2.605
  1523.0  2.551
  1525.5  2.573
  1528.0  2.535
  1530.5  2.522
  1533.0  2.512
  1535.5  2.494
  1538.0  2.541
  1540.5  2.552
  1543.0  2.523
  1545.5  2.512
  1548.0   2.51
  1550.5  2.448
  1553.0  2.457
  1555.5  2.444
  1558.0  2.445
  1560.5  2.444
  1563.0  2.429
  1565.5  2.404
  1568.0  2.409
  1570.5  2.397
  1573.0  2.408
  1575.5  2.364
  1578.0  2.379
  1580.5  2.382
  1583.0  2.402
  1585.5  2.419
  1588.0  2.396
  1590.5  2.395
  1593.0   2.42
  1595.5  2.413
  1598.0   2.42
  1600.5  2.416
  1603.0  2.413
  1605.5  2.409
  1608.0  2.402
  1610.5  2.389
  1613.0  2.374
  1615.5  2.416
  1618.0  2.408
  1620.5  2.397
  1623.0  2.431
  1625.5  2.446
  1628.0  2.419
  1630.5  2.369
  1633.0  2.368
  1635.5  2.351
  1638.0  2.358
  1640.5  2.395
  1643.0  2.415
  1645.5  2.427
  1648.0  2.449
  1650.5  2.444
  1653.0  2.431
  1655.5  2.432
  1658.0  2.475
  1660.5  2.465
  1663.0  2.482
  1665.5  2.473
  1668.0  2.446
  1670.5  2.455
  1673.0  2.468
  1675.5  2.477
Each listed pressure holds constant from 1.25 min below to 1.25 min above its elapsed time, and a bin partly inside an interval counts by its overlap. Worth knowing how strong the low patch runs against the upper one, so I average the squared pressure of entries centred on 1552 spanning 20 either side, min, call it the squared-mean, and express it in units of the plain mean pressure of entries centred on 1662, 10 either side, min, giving 2.48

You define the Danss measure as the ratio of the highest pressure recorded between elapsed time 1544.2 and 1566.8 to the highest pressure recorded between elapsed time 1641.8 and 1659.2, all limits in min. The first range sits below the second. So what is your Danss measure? 1.01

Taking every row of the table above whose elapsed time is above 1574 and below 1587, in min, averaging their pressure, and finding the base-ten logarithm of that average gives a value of 0.378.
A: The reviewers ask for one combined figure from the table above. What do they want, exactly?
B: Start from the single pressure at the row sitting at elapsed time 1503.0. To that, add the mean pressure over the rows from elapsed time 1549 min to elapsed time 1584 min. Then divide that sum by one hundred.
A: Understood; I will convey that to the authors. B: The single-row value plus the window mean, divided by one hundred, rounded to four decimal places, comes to 0.0505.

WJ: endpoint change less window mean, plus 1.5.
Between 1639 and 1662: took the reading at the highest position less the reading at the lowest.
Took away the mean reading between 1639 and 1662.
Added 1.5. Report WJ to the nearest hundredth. -0.87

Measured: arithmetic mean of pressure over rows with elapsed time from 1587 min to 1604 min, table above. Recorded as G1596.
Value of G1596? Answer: 2.41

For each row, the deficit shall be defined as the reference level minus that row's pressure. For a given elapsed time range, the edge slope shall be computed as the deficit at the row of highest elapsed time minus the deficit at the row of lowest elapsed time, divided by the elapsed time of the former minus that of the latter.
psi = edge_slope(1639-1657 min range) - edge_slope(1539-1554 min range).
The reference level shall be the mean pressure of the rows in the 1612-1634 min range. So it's -0.010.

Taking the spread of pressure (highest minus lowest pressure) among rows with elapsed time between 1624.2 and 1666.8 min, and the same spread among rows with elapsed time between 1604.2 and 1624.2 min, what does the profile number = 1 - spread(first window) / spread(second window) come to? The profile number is -1.3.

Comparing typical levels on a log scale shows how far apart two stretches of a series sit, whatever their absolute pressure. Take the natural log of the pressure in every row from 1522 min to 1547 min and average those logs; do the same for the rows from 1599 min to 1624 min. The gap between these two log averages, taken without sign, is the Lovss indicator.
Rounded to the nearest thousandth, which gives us 0.051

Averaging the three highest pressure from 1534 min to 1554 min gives 2.54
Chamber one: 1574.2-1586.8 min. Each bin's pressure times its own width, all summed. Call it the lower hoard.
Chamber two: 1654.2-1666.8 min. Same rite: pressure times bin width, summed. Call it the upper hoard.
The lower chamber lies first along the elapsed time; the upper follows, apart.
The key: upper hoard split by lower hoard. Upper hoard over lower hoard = 1.03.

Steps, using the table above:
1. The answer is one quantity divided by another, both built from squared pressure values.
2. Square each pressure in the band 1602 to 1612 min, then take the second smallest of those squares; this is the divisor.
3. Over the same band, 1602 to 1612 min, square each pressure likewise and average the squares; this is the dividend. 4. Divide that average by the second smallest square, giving 1.00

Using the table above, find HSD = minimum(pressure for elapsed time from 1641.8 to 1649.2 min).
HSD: 2.415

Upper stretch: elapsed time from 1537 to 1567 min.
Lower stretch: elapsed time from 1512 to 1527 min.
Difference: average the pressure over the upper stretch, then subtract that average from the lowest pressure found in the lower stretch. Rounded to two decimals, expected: 0.08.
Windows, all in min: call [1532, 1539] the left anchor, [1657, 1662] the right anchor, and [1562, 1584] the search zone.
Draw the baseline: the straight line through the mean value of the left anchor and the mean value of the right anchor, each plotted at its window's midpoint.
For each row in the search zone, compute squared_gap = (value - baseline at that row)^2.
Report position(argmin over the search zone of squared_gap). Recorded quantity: 1563.0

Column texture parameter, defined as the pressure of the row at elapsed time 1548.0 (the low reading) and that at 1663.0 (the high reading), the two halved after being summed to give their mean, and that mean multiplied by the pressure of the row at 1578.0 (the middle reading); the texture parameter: 5.94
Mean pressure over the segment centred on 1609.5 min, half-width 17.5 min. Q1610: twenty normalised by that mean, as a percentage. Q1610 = 830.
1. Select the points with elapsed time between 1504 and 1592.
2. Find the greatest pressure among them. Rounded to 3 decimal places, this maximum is 2.678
